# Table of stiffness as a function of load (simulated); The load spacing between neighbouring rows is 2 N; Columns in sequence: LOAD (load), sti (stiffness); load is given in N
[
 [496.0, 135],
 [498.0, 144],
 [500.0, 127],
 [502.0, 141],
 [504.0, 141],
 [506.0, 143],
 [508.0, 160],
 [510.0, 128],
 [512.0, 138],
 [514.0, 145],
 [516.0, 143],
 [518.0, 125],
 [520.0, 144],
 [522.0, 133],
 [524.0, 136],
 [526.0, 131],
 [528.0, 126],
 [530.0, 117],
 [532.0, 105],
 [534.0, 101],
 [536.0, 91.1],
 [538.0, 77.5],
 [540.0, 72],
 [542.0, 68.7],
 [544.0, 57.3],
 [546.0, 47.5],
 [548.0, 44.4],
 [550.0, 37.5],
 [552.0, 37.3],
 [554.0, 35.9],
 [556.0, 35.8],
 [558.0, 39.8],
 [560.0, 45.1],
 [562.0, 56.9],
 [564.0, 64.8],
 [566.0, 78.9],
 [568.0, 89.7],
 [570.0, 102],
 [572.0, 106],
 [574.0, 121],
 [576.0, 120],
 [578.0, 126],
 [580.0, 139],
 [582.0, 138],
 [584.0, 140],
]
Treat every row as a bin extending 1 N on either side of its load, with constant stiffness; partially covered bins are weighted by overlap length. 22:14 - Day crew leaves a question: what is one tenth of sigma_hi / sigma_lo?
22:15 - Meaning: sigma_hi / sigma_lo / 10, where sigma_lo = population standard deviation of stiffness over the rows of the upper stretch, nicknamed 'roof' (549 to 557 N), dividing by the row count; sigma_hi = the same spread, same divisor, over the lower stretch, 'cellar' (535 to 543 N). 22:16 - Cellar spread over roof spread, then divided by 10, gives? 1.1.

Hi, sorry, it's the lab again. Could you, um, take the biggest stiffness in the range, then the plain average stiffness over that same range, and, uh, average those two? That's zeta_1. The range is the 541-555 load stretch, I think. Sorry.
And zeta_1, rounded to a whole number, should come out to 58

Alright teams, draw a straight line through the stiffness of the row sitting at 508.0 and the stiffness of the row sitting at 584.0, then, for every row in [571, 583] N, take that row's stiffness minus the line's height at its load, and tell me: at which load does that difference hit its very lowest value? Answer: 572.0 N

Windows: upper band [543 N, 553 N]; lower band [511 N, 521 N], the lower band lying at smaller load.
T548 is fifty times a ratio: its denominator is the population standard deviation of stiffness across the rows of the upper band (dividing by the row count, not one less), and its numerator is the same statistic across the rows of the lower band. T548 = 50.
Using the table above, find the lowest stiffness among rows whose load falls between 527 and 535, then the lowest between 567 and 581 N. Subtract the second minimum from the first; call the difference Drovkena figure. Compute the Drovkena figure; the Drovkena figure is 11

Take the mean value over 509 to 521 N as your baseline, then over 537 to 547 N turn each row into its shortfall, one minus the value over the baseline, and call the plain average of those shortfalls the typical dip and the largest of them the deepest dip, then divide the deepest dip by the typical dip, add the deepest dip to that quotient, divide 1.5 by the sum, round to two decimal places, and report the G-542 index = 0.79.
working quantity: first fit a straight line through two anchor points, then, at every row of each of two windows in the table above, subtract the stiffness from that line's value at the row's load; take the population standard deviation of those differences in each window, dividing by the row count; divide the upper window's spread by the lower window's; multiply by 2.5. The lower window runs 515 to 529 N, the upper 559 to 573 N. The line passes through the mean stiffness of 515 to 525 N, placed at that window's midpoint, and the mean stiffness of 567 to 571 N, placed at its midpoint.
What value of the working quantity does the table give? 10.1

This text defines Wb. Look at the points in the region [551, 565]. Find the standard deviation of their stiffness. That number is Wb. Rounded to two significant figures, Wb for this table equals 11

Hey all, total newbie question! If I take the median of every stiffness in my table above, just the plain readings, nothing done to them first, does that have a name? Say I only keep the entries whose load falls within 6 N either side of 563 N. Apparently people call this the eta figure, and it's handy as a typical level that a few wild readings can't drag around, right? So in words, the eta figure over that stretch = 61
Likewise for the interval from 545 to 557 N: 37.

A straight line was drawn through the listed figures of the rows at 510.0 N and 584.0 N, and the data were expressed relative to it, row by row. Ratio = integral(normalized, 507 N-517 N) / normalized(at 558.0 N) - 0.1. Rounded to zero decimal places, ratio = 38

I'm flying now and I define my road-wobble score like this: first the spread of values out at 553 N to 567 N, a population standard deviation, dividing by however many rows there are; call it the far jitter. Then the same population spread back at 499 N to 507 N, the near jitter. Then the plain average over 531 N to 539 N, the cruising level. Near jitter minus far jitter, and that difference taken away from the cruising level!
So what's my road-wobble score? 102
